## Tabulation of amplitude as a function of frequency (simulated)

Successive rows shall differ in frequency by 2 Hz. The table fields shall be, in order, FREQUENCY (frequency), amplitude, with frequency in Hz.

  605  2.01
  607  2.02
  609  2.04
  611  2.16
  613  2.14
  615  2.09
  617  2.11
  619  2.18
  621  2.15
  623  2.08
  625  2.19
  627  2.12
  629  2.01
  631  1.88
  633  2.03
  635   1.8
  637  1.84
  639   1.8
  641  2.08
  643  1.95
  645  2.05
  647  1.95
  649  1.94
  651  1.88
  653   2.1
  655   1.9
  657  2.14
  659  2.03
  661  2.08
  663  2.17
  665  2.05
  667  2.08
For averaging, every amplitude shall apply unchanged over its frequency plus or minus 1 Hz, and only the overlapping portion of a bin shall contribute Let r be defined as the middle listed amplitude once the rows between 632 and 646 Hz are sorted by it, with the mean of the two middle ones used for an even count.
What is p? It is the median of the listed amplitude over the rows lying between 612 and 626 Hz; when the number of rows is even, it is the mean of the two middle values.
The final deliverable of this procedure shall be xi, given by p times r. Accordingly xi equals 4.17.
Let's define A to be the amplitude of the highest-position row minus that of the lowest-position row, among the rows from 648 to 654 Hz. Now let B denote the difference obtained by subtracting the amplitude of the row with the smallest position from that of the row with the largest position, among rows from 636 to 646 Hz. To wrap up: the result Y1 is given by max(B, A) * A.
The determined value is 0.034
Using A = 0.16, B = 0.21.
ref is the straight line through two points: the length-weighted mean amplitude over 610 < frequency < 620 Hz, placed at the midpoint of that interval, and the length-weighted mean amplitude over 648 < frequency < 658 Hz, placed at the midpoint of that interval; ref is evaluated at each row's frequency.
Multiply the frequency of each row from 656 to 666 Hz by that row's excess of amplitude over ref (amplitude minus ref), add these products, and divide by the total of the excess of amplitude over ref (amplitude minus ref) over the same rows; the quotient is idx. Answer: 661.1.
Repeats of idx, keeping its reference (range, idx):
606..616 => 608.9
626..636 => 633.0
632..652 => 640.0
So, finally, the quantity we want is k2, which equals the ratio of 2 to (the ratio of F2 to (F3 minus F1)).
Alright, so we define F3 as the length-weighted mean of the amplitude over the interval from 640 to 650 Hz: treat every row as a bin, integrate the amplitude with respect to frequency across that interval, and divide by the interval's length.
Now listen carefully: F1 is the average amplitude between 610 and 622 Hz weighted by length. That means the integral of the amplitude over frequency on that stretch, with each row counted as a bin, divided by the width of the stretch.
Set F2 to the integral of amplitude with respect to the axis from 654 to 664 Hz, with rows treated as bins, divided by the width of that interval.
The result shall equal -0.14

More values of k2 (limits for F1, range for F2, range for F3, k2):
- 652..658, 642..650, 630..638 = -0.16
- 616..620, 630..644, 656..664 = -0.04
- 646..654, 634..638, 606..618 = 0.14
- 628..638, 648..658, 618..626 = 0.24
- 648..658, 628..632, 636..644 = -0.08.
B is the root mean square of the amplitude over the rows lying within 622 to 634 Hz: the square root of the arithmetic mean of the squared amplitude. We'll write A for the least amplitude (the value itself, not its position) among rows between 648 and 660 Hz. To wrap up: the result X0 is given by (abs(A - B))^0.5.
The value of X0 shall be 0.42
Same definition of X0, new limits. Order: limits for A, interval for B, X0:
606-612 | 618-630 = 0.32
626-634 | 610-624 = 0.50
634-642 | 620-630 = 0.56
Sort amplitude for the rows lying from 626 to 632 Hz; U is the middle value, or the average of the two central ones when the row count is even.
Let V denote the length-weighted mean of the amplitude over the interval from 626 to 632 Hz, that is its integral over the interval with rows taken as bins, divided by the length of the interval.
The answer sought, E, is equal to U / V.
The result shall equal 1.00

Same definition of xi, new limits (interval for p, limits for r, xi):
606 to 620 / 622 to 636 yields 4.28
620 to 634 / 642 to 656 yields 4.06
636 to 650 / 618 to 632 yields 4.13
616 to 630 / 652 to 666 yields 4.41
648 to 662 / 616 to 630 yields 4.30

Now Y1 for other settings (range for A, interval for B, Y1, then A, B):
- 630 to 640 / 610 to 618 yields 0.004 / -0.08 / -0.05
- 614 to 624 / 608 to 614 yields -0.001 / -0.01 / 0.10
